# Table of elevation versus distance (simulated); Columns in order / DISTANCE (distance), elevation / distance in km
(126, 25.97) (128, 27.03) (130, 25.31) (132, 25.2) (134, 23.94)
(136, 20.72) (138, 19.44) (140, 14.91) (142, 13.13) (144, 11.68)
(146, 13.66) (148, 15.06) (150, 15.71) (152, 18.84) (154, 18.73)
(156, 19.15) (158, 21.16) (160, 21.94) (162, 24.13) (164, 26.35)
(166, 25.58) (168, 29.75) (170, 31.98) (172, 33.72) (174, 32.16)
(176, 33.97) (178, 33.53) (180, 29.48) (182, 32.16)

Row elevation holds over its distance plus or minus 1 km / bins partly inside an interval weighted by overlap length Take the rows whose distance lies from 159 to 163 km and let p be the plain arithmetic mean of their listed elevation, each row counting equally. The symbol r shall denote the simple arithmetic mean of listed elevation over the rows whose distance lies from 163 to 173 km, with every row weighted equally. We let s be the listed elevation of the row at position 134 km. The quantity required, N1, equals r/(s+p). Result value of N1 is 0.63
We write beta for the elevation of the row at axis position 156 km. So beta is 19.15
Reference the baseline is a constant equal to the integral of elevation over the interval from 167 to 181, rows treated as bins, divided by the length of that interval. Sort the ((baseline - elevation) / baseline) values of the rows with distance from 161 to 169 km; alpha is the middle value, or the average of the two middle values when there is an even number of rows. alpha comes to 0.2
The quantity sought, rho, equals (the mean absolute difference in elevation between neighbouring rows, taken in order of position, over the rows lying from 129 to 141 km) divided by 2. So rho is 1.04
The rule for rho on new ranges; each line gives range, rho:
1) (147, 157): 0.54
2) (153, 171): 0.92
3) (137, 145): 1.29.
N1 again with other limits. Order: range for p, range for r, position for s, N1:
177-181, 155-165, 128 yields 0.39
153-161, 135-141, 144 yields 0.57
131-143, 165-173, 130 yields 0.67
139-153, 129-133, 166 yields 0.63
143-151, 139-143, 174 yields 0.30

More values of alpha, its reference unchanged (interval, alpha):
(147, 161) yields 0.4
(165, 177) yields 0.0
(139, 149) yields 0.6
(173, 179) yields 0.0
